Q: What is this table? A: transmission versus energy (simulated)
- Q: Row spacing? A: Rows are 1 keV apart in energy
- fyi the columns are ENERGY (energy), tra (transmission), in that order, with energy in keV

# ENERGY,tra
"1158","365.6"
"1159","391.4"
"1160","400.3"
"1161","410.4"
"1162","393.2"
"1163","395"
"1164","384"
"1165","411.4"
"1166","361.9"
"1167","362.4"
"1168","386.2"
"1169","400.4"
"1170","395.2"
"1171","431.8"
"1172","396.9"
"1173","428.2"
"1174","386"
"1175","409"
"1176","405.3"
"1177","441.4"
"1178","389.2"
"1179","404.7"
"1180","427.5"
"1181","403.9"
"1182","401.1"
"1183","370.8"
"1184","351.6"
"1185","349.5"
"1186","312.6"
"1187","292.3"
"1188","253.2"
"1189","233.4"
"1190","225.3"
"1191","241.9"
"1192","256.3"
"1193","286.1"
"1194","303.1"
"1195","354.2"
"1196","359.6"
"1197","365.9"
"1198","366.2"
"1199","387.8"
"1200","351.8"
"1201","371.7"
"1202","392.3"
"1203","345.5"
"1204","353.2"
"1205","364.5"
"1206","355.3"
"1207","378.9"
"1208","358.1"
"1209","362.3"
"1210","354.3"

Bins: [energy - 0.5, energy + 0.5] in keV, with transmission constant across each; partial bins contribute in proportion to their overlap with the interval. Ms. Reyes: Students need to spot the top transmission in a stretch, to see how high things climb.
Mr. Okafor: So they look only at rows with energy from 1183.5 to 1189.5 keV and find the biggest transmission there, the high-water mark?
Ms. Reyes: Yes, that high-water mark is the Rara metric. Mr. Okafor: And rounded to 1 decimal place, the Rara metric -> 351.6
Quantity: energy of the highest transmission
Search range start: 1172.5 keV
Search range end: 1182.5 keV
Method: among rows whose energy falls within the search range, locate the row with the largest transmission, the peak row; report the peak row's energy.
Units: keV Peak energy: 1177 keV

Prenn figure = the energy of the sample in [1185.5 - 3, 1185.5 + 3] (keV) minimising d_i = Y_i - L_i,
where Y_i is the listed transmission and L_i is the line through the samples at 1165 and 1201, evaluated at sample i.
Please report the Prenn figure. 1188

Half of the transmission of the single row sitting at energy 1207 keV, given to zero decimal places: 189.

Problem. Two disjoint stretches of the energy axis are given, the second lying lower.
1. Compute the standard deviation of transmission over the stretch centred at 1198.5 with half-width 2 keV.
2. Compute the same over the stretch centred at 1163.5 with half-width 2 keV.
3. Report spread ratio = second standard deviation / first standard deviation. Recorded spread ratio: 0.767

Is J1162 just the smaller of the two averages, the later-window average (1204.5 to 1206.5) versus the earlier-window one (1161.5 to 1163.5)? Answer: 360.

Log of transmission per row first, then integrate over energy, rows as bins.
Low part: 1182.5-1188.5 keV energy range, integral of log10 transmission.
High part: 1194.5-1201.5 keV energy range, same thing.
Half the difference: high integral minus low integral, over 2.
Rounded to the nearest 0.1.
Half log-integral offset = 1.5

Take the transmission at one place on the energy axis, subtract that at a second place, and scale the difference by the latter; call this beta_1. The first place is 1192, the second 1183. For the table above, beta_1 -0.31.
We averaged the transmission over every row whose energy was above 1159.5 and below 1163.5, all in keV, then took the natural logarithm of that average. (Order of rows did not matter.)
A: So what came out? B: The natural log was 5.99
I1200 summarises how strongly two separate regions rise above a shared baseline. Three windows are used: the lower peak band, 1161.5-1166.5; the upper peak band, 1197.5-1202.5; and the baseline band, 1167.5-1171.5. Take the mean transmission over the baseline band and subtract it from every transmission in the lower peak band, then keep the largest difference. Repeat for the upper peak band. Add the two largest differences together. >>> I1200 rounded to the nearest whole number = -3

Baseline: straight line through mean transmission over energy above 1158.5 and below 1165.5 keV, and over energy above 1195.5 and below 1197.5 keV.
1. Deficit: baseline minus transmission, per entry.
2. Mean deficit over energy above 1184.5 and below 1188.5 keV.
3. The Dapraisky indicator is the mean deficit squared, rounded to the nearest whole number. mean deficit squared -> 5049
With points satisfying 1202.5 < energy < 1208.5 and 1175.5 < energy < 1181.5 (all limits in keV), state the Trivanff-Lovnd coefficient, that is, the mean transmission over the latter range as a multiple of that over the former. 1.15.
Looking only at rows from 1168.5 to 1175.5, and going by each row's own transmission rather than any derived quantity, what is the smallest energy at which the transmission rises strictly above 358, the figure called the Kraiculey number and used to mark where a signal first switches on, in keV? 1169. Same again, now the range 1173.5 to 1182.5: 1174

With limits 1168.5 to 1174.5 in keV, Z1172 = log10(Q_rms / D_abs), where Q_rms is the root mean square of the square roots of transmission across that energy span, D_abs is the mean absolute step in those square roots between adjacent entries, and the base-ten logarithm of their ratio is 1.43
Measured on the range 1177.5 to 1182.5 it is 1.70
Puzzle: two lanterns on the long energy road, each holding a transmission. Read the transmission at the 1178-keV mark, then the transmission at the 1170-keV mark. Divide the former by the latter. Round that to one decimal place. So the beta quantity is 1.0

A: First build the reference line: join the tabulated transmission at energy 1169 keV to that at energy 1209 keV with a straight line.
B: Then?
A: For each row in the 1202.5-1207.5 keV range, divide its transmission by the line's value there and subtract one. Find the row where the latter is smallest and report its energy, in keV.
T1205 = 1203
